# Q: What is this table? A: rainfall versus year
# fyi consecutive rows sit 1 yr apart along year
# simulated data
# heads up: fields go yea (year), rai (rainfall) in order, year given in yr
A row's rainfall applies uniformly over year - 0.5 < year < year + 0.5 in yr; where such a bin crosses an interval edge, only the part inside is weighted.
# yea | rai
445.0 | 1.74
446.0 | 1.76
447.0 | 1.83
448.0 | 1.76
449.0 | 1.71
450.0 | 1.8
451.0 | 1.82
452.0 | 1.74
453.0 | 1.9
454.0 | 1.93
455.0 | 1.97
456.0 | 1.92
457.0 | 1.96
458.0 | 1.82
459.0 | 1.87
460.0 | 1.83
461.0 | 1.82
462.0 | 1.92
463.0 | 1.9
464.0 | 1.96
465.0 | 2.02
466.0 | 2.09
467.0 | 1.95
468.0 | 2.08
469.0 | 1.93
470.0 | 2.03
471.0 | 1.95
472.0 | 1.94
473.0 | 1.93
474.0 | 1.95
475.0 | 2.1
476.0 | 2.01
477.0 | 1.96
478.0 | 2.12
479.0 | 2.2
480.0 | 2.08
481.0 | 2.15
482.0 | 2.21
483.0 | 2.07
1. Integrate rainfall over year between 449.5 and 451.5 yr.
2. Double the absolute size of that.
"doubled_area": 7.2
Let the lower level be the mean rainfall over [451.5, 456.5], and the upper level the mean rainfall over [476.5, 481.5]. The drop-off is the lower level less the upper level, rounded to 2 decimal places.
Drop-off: -0.21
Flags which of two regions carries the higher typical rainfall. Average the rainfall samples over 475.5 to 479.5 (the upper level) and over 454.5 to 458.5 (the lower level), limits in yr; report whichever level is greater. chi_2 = 2.07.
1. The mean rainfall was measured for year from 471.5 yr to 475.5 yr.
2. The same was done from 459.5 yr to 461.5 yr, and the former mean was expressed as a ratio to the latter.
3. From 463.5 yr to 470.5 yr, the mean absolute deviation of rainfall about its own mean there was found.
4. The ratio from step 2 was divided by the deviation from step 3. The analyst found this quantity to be 20.4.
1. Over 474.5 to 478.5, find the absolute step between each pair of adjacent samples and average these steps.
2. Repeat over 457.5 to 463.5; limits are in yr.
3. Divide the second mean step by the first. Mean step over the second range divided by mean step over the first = 0.44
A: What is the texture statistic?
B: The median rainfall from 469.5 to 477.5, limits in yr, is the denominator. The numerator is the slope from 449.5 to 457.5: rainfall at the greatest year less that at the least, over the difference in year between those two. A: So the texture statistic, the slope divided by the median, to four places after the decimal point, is 0.0117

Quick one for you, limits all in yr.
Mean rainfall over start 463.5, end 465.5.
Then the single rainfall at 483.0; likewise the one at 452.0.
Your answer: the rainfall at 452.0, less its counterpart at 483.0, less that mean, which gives -2.32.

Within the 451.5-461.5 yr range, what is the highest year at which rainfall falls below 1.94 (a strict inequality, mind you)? 461.0 yr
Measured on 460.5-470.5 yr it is 469.0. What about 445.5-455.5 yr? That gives 454.0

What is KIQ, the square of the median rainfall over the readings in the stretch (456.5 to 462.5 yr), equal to 3.4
